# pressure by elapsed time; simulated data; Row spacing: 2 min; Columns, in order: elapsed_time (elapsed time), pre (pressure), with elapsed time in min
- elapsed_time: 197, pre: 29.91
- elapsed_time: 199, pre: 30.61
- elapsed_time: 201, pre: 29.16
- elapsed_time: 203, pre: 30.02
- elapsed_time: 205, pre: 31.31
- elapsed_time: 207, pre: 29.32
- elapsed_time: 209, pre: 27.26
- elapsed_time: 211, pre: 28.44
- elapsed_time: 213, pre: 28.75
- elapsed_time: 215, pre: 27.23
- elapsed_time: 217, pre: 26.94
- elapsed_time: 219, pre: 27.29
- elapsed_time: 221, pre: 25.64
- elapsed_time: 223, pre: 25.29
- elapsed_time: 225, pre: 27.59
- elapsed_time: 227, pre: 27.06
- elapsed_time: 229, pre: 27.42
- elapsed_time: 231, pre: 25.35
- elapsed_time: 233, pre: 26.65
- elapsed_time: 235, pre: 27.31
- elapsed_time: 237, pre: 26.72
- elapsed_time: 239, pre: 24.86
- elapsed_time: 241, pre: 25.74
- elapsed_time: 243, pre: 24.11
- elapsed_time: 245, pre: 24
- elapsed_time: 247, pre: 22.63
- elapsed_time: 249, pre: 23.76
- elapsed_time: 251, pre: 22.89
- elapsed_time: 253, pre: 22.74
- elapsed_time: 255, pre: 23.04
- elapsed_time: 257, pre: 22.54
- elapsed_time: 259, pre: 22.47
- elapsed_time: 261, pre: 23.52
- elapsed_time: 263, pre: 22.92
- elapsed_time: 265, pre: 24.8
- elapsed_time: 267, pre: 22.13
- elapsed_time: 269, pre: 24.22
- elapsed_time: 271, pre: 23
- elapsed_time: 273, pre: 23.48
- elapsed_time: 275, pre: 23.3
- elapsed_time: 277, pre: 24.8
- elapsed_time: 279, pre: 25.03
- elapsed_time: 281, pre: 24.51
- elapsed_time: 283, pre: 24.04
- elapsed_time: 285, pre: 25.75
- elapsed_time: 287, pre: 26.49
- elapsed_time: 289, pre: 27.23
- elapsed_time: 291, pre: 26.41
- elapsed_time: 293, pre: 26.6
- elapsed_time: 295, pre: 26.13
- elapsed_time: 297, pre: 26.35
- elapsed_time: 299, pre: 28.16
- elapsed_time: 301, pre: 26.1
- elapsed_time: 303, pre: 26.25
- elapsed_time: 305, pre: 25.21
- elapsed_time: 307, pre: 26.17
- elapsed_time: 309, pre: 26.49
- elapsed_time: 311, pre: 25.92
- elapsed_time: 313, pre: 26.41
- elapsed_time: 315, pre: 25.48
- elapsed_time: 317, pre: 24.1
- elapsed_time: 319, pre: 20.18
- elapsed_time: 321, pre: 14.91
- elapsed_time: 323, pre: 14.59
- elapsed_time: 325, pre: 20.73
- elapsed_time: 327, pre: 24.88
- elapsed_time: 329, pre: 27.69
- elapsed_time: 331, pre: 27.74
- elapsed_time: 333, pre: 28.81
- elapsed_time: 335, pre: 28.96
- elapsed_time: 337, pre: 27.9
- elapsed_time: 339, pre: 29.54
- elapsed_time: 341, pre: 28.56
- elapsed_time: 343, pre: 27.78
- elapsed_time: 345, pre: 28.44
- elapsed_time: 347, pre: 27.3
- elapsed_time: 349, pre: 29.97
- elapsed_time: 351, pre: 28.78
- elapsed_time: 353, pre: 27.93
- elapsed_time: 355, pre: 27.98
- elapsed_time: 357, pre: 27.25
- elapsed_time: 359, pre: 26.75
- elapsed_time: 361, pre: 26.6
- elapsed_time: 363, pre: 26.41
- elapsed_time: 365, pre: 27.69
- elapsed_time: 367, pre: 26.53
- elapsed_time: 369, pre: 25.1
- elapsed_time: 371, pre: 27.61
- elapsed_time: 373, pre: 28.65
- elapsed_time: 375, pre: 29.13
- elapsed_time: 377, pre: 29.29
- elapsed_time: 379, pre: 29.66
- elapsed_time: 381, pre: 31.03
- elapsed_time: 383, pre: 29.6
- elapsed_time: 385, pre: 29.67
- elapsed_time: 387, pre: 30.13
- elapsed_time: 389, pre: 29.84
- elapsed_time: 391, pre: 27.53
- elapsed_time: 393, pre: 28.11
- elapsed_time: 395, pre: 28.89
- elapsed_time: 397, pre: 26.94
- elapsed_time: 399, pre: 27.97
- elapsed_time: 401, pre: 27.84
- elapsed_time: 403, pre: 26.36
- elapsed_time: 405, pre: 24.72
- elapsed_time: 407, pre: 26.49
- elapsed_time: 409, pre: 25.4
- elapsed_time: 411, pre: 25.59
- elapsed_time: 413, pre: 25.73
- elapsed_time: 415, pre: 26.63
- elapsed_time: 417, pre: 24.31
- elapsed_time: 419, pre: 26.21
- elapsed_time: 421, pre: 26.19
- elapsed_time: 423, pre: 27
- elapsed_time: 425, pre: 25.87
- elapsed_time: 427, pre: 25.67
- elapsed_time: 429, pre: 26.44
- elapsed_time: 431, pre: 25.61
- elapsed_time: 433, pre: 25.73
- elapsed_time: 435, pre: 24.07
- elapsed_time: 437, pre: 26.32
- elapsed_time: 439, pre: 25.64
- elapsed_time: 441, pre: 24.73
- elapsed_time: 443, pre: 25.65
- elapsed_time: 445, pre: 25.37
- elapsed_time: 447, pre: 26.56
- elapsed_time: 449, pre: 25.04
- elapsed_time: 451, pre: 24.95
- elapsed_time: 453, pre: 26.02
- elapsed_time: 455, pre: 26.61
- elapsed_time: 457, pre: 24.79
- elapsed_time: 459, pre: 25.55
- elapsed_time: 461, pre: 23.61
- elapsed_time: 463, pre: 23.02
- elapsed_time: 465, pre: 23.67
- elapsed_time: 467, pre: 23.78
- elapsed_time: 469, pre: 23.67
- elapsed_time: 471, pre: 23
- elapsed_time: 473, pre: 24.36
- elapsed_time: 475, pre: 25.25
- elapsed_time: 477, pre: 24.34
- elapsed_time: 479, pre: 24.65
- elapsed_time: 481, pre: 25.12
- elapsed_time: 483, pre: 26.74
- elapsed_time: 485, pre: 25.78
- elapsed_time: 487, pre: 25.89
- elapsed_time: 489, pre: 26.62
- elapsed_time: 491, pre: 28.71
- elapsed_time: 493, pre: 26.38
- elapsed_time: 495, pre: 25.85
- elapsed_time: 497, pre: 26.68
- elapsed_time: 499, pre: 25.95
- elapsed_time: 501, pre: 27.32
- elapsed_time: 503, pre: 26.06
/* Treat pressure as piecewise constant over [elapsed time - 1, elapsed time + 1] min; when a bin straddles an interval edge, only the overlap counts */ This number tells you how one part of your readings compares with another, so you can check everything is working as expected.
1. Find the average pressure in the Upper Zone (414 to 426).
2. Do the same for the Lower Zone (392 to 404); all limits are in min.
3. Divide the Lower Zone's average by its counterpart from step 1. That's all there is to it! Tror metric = 1.06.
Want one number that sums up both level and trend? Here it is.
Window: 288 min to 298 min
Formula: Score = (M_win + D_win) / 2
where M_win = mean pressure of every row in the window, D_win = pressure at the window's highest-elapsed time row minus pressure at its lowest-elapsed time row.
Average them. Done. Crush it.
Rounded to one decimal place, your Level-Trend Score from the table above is 12.8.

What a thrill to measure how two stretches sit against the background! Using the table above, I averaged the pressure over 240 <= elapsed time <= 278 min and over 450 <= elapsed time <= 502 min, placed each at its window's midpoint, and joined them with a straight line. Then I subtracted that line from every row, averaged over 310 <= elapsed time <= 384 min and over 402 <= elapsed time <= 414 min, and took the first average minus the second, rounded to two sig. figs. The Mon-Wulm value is 1.4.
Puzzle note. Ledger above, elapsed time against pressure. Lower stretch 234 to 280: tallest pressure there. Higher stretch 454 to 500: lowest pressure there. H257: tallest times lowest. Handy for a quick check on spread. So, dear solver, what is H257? 628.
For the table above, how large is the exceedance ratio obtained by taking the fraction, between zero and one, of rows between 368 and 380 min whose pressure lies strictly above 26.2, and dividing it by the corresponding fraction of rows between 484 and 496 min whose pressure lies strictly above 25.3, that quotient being 0.83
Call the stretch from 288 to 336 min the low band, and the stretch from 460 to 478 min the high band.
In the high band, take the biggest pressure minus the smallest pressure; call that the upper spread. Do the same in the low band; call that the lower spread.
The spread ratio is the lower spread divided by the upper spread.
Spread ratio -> 6.4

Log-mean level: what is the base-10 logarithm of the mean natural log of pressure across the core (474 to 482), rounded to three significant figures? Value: 0.507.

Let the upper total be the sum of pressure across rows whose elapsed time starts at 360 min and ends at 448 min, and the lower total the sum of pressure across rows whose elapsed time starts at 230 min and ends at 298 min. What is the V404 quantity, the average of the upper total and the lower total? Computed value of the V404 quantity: 1011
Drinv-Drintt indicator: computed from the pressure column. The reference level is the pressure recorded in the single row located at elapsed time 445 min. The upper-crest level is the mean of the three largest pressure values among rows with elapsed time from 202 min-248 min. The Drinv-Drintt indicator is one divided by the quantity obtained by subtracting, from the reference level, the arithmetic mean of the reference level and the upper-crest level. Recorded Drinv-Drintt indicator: -0.41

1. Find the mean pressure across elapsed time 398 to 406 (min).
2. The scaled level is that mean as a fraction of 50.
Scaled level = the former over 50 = 0.534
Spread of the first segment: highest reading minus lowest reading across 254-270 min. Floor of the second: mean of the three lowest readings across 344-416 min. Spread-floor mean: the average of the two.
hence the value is 13.9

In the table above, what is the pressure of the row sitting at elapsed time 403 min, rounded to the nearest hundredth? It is 26.36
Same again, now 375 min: 29.13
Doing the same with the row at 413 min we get 25.73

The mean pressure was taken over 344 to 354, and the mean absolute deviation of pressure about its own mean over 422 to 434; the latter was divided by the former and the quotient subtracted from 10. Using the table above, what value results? 9.98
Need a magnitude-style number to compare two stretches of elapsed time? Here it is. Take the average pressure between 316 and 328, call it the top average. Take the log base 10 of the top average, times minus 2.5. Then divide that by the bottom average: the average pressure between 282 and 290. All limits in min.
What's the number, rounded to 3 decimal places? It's -0.125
